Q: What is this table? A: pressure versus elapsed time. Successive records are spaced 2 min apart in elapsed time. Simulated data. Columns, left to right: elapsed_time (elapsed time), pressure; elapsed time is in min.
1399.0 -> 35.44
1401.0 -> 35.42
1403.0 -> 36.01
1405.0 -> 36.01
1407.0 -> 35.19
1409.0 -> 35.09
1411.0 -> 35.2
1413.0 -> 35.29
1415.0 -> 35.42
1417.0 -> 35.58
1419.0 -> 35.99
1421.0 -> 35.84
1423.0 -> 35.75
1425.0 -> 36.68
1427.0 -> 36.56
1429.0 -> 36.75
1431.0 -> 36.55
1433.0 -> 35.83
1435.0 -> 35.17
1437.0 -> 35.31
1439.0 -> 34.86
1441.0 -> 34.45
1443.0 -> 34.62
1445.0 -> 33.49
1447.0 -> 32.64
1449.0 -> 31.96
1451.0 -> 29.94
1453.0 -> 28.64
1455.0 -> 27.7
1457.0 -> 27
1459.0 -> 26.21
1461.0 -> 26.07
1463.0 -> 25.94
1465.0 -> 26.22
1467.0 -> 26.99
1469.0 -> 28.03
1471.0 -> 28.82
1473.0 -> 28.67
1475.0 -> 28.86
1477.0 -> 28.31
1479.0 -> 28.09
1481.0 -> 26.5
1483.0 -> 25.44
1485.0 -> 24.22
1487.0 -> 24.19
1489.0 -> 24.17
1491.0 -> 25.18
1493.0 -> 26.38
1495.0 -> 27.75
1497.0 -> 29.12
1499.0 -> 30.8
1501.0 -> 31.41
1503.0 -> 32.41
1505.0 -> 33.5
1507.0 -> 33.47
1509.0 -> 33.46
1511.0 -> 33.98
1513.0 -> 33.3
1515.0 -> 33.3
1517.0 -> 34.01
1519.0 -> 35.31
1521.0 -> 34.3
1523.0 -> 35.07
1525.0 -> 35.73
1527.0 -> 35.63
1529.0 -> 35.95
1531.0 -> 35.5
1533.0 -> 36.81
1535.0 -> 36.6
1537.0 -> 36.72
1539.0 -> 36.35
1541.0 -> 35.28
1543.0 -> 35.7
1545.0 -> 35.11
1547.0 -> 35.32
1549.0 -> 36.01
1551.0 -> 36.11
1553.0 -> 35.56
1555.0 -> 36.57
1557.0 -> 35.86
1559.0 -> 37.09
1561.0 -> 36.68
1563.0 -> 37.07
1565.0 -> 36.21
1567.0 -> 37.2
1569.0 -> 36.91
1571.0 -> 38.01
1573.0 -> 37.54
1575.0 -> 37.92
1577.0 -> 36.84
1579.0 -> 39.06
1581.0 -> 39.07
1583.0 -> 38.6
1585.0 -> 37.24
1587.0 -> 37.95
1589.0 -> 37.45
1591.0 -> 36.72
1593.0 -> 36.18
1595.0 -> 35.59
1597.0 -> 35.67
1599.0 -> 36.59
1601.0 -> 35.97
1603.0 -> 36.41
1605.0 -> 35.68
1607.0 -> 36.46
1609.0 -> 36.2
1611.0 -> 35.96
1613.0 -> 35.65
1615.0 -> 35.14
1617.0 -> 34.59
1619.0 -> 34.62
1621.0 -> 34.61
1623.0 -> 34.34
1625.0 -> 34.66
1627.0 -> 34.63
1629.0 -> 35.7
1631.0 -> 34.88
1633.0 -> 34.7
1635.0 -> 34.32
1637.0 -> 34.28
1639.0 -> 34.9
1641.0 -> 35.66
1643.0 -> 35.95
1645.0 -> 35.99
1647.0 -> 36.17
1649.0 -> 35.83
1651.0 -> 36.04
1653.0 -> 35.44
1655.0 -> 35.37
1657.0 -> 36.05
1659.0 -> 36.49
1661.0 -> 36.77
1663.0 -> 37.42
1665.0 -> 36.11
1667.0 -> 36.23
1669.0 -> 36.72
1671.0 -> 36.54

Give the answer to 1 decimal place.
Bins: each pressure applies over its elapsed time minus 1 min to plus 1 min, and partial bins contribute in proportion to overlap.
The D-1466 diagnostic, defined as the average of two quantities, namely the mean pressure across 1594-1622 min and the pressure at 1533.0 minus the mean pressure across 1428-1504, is 21.4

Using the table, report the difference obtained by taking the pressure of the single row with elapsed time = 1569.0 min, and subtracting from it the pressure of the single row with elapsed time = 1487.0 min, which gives 13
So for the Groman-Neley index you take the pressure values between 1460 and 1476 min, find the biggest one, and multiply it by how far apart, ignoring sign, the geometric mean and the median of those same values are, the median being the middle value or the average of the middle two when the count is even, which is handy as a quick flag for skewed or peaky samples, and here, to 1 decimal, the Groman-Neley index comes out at 2.5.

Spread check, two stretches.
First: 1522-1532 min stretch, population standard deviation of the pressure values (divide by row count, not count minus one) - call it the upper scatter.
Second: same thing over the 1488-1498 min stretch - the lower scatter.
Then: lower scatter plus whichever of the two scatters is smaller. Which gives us 2.1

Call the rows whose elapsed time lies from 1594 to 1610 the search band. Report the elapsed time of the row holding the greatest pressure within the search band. 1599.0 min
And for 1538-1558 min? 1555.0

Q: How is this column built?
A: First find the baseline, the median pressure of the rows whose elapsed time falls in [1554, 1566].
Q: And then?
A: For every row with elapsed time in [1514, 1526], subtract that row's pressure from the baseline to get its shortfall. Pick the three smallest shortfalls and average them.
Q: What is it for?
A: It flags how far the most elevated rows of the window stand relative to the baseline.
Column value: 1.3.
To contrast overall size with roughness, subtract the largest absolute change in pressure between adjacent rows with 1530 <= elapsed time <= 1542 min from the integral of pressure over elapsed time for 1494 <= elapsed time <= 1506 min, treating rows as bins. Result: 369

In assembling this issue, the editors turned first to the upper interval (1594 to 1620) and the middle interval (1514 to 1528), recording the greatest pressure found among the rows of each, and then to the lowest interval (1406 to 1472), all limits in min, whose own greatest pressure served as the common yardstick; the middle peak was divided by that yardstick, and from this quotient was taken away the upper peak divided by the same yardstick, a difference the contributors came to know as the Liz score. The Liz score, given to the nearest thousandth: -0.023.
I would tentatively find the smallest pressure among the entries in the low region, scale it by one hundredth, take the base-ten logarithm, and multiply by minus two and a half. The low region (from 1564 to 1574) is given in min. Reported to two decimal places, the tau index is 1.10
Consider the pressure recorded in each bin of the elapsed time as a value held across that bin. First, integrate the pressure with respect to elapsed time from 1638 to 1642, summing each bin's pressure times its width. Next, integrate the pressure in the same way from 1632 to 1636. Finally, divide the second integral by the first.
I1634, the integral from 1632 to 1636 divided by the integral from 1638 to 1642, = 0.98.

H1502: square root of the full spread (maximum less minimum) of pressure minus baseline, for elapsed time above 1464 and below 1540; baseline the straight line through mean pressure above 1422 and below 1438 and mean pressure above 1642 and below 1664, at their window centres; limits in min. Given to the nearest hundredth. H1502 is 3.55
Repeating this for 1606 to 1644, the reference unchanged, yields 1.48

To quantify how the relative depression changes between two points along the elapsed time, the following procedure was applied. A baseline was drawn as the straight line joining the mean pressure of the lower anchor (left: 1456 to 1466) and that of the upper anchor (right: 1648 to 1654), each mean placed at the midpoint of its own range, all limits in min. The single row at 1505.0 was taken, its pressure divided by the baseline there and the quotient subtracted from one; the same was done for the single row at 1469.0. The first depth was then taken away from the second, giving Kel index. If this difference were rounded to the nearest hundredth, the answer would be 0.13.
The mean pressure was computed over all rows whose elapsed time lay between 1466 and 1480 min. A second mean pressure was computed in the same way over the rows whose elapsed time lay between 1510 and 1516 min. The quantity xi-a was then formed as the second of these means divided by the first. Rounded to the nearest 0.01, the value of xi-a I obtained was 1.19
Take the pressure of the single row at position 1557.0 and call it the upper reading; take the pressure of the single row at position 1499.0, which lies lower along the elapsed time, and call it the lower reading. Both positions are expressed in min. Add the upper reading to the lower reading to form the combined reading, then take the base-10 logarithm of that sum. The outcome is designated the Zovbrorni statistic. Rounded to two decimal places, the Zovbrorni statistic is 1.82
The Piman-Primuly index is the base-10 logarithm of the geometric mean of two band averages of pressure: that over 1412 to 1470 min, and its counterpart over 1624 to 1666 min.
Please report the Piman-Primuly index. 1.53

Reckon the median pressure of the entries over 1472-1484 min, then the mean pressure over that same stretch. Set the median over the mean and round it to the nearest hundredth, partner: 1.02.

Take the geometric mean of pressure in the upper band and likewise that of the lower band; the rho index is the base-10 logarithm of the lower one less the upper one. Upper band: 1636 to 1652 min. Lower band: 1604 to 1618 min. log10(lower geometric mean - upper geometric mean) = -1.2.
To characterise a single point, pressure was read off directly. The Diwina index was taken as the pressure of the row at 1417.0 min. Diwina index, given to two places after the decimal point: 35.58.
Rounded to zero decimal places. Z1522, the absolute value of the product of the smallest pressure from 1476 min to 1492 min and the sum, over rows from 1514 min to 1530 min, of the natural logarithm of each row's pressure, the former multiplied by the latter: 687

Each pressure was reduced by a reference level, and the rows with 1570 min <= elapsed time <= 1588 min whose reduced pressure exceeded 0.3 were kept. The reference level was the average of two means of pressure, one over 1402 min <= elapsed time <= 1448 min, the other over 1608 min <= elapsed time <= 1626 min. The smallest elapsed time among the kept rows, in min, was 1571.0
